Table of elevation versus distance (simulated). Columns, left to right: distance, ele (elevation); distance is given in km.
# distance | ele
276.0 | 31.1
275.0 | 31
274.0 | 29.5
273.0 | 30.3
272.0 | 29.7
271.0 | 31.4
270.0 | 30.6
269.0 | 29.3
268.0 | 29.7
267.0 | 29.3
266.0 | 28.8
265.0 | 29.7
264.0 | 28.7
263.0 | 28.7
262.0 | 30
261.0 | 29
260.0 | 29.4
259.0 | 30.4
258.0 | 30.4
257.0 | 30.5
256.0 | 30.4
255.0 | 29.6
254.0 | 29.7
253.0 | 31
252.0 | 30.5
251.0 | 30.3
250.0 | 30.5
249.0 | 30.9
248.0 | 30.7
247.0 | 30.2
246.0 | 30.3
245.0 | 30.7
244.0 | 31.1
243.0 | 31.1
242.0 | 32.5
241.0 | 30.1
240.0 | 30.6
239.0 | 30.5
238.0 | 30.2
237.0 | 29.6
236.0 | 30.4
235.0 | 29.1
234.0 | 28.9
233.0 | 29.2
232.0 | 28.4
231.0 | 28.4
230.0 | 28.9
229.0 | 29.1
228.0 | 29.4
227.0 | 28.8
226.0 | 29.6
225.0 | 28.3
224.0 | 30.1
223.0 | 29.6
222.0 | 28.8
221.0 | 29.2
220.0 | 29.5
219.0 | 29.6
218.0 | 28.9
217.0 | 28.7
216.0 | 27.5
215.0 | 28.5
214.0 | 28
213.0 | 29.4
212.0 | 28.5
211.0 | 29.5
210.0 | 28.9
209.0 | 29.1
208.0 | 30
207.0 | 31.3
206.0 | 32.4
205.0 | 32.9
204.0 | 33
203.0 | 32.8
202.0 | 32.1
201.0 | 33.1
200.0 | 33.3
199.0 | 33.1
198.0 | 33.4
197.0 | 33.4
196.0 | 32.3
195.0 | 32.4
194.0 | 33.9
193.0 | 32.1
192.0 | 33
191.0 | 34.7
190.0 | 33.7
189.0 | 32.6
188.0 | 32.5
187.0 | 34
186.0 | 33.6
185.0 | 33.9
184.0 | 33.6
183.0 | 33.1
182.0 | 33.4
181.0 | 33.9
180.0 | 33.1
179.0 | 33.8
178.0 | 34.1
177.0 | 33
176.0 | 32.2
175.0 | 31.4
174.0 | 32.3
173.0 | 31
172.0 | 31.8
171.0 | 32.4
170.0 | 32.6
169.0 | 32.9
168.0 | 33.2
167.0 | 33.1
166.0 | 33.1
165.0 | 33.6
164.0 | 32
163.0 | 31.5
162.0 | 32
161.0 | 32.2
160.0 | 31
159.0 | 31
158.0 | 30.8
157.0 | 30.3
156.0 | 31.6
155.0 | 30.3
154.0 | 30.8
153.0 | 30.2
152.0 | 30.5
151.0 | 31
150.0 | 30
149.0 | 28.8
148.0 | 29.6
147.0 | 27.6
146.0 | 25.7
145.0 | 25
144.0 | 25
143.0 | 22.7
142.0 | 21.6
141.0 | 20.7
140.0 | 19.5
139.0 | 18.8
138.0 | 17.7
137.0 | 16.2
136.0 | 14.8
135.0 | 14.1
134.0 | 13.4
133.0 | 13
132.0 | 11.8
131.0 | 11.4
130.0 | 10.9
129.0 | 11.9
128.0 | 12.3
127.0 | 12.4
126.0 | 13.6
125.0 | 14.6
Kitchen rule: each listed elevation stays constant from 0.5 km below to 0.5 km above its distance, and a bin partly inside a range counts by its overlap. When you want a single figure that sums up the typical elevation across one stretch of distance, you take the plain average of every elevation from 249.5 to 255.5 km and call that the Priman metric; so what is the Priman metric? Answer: 30.3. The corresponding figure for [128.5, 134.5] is 12.1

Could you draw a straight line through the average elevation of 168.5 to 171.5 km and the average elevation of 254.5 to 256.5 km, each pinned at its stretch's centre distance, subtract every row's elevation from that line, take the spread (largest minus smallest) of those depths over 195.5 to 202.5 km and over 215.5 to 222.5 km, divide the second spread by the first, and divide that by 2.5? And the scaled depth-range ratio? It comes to 0.75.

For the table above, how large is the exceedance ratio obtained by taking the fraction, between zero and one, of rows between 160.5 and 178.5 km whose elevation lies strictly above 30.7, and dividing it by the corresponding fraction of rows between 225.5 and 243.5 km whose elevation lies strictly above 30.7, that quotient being 9.0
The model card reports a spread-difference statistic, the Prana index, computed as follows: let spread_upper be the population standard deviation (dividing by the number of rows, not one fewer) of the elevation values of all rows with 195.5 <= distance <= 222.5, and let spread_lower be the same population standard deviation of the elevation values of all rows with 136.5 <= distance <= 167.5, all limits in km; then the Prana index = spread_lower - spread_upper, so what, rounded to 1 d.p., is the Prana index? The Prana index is 3.0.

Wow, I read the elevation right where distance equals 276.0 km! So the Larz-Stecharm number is 31.1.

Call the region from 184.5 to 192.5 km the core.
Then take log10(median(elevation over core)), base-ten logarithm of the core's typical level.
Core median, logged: 1.53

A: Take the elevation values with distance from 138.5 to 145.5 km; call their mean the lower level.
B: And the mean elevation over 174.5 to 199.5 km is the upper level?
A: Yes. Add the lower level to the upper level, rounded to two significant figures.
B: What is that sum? 55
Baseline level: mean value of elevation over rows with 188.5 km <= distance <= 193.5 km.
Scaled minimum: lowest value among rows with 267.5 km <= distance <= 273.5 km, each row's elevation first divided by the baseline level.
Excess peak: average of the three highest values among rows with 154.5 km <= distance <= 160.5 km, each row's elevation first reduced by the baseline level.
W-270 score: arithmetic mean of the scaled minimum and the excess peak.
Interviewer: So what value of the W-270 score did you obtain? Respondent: -0.6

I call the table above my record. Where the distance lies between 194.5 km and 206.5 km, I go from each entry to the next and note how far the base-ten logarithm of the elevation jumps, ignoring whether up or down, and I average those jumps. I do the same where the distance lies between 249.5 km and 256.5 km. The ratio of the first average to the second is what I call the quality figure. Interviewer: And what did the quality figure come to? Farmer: 0.72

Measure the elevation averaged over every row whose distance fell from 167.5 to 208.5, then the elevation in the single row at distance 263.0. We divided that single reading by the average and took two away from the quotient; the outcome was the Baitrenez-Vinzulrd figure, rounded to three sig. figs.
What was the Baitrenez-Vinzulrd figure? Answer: -1.13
